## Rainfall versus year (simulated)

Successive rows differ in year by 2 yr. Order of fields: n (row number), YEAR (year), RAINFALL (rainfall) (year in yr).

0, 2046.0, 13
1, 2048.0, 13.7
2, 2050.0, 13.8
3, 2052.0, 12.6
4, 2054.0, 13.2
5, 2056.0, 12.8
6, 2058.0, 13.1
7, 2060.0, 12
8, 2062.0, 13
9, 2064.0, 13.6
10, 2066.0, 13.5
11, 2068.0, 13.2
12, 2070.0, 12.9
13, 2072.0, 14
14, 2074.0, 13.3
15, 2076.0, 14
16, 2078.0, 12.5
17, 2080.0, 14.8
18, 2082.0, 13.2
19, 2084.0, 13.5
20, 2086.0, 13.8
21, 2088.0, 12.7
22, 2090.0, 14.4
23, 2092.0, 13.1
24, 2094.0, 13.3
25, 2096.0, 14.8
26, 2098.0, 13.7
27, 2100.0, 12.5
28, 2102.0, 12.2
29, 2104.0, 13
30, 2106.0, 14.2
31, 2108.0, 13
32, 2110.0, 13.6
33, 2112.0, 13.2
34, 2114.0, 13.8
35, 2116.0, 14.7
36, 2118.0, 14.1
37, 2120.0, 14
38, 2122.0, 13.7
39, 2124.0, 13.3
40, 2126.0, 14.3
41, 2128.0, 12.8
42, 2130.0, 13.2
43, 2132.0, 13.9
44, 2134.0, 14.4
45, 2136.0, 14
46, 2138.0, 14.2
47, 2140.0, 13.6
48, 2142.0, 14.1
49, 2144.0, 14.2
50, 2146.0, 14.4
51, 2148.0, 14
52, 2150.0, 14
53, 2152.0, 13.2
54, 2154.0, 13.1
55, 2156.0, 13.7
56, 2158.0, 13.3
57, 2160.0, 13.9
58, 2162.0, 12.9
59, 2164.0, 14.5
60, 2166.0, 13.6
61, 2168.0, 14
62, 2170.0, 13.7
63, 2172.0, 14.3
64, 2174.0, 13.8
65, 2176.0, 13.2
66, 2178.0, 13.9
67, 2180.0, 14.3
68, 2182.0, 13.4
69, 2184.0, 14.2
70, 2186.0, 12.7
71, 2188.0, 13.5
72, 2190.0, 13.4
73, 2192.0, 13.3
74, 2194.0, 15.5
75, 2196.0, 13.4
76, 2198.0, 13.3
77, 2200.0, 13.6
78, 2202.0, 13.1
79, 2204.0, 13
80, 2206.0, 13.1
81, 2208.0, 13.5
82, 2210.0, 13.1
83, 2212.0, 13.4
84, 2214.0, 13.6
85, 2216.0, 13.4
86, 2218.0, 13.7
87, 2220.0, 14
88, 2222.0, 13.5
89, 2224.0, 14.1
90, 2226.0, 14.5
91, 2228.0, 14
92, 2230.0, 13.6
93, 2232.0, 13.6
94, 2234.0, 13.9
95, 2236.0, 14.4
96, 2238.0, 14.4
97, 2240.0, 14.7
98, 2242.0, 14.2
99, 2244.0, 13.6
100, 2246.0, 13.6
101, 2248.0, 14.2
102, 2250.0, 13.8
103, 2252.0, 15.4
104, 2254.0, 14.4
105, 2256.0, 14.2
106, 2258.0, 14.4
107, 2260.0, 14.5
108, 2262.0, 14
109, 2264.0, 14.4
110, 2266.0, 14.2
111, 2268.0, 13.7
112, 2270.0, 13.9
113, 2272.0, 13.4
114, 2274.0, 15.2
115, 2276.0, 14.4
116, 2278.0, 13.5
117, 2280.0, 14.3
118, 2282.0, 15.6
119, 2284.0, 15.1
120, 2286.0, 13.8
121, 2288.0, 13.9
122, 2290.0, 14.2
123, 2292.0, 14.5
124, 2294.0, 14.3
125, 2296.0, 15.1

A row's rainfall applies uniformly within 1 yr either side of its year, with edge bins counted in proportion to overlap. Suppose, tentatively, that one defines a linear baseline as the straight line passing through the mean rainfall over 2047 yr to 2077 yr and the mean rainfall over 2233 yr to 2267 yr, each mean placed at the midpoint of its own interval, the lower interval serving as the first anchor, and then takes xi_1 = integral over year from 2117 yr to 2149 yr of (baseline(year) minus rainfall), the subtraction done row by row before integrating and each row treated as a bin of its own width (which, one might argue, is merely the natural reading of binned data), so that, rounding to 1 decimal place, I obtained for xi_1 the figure -8.3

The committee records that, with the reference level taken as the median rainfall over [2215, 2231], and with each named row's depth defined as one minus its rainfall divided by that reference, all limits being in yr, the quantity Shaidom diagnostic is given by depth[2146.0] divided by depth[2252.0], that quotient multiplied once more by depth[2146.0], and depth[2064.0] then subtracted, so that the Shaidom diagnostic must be -0.032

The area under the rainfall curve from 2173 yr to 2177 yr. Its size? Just 54.0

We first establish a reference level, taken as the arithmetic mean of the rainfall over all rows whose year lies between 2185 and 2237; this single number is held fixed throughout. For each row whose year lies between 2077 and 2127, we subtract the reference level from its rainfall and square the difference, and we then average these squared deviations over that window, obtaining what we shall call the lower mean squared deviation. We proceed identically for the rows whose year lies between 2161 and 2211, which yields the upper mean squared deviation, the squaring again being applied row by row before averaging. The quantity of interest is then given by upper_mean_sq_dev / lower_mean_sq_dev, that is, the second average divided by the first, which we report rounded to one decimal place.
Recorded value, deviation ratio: 0.7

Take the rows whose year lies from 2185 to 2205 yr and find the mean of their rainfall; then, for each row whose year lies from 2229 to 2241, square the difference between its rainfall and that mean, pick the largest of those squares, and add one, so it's 2.5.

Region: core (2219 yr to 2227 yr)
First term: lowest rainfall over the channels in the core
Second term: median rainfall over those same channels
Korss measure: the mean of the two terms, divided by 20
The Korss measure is 0.689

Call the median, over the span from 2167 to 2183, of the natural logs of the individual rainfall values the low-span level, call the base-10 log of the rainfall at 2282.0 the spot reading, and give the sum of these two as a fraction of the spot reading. 3.20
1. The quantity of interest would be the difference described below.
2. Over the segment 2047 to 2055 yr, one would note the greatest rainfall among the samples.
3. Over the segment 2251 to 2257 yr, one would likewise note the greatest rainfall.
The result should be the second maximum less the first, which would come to 1.6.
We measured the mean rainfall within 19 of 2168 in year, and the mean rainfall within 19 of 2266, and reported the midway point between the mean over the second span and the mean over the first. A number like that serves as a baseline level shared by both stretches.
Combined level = 14.0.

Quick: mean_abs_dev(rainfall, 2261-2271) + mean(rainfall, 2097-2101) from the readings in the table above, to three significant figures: 13.3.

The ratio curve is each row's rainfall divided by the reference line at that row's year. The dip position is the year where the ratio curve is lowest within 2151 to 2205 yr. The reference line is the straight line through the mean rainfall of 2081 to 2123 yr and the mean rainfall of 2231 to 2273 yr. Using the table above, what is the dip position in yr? 2186.0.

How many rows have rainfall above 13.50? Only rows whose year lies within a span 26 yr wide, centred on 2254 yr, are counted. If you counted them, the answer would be 13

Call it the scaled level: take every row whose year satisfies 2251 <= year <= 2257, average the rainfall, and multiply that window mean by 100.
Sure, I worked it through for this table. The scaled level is 1467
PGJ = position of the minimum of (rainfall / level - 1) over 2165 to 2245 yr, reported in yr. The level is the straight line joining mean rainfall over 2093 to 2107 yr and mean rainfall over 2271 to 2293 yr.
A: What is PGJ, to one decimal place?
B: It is 2186.0 yr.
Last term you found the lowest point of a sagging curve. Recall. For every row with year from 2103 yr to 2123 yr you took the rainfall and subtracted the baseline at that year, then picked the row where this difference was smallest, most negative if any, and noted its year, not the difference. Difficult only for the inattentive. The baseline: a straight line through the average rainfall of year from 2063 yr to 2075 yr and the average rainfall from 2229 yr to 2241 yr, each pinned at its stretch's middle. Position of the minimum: 2108.0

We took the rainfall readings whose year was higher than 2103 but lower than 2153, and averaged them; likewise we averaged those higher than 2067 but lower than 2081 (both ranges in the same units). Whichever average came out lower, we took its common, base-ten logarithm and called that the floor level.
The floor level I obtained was 1.131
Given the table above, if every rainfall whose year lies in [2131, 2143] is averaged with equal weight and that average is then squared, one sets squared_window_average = 197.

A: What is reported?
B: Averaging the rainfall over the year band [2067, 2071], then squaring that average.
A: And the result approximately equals 170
